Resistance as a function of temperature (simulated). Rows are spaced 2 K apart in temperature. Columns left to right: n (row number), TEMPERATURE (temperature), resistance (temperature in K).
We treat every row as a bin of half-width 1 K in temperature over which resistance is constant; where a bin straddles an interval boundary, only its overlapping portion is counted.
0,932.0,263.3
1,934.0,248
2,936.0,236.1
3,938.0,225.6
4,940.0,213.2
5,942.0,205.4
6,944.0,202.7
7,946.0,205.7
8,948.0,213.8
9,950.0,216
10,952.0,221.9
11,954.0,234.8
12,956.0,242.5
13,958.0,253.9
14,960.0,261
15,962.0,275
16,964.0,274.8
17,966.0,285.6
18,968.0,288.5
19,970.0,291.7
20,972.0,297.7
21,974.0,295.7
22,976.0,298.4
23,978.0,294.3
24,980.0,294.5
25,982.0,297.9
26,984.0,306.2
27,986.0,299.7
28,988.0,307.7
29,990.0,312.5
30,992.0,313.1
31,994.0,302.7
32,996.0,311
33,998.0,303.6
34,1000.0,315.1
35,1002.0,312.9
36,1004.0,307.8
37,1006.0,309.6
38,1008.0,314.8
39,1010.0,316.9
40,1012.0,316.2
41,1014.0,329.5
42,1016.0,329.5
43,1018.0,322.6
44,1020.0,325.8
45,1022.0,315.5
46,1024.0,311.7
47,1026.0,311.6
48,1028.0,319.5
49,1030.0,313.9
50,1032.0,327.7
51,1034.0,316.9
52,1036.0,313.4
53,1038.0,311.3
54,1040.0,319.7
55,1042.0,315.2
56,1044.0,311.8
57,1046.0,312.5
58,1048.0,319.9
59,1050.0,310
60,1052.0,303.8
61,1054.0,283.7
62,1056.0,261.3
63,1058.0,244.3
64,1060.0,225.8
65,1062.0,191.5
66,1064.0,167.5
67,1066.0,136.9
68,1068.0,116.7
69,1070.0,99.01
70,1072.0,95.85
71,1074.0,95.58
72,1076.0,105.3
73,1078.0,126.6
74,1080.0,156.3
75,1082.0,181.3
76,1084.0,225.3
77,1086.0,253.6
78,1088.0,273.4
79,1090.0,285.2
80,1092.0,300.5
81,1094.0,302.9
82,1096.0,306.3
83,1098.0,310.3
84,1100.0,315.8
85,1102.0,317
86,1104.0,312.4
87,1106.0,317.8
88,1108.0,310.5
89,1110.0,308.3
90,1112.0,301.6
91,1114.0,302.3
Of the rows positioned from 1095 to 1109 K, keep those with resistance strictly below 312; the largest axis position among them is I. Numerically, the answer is 1108.0 K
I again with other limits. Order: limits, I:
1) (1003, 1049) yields 1044.0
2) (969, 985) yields 984.0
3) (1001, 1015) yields 1006.0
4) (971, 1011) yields 1006.0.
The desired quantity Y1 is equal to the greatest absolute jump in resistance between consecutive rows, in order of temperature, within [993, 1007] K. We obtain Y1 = 11.5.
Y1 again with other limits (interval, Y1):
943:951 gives 8.1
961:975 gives 10.8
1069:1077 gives 9.7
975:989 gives 8.3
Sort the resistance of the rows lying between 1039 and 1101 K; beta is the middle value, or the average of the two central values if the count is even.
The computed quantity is 261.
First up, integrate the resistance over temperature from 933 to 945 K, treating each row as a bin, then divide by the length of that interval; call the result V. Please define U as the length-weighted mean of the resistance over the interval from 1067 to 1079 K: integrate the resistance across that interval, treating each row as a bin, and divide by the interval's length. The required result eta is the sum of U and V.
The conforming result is 328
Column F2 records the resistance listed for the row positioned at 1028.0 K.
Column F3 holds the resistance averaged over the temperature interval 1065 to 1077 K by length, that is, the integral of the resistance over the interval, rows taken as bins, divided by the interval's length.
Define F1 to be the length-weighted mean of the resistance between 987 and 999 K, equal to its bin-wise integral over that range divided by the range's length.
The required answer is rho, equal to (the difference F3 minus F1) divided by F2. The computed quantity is -0.63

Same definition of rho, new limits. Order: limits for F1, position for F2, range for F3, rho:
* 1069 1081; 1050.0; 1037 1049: 0.65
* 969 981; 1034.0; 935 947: -0.25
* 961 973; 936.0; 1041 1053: 0.11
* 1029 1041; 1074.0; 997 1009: -0.07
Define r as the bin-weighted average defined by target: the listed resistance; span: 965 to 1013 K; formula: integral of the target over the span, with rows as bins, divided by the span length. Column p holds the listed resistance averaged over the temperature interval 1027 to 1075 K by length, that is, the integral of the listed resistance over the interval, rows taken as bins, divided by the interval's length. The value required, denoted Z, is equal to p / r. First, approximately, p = 251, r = 304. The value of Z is 0.8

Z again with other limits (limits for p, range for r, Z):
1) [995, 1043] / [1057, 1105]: 1.5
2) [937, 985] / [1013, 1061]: 0.8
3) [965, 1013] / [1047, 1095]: 1.4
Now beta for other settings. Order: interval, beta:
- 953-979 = 286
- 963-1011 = 303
